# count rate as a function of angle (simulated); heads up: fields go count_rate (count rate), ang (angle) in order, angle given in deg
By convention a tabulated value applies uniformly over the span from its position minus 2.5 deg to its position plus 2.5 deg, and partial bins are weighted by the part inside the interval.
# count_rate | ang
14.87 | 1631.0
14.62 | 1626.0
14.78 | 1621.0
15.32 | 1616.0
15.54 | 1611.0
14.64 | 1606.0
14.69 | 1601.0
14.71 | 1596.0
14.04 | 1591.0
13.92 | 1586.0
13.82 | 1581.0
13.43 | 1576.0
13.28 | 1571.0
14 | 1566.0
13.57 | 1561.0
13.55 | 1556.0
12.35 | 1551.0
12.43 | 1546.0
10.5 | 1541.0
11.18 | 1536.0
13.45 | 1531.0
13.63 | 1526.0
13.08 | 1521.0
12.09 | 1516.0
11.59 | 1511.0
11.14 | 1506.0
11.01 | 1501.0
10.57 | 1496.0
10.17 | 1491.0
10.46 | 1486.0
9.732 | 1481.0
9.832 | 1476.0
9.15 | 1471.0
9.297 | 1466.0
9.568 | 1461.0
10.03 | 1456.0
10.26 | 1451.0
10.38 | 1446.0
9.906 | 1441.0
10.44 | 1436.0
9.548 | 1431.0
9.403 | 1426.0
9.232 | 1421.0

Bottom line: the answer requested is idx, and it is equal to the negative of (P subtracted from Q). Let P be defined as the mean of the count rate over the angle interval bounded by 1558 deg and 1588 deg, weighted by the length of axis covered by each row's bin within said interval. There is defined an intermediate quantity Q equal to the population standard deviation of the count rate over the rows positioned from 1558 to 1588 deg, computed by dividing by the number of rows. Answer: 13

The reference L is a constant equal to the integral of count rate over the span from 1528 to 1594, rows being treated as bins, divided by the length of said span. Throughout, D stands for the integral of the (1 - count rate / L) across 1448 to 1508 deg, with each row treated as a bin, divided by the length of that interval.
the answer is 0.23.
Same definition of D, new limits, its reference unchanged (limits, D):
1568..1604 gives -0.07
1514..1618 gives -0.03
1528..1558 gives 0.06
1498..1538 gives 0.07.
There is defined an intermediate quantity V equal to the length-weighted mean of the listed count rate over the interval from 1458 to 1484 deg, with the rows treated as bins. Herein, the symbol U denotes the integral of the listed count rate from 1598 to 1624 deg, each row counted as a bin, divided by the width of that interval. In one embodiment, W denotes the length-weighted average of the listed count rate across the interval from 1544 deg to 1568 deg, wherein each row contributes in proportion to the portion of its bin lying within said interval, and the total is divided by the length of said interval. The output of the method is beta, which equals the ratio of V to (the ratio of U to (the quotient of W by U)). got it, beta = 0.56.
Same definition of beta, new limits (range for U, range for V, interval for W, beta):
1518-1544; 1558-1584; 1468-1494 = 0.88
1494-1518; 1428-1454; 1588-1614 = 1.17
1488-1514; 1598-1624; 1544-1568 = 1.66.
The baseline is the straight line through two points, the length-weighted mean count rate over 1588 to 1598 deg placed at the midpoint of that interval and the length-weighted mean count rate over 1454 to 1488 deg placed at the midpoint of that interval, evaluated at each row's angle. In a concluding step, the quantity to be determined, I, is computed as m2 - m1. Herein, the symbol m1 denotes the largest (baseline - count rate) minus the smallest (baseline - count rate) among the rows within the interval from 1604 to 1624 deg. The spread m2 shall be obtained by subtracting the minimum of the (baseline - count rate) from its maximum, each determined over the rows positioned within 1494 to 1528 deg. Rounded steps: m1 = 1.1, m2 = 1.92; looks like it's 0.78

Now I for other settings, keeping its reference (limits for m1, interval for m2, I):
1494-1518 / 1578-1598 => -0.28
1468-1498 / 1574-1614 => 0.04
